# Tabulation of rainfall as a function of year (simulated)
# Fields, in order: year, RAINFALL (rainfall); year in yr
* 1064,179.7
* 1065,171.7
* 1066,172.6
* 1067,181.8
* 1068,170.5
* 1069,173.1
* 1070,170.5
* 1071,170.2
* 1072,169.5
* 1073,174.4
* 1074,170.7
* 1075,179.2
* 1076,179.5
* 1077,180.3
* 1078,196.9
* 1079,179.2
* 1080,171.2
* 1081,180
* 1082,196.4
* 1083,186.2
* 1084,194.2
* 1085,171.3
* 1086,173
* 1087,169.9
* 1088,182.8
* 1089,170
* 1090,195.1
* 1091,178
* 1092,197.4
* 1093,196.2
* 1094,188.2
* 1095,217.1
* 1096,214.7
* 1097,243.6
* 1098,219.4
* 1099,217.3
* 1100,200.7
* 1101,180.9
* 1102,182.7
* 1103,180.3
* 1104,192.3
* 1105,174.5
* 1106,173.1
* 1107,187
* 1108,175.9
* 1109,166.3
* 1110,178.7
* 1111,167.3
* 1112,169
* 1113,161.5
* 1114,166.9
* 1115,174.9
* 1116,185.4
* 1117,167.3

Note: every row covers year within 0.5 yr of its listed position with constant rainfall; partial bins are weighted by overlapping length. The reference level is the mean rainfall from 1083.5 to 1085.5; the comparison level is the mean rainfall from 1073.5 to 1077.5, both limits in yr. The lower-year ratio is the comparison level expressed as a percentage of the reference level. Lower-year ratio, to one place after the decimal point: 97.1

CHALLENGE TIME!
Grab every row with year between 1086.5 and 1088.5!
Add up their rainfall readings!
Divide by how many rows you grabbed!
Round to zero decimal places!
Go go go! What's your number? 176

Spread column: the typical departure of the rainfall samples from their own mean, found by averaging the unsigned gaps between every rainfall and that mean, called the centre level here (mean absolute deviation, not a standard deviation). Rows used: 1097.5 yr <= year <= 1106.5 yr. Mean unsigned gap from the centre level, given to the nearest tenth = 14.4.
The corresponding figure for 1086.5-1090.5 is 9.5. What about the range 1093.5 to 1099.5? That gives 10.2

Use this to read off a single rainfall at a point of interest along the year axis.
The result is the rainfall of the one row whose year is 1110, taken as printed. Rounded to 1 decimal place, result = 178.7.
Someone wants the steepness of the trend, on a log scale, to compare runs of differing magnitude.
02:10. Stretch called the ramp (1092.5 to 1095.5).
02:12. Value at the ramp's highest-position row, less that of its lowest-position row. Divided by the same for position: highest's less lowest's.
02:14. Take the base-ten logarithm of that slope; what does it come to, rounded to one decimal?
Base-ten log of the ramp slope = 1.0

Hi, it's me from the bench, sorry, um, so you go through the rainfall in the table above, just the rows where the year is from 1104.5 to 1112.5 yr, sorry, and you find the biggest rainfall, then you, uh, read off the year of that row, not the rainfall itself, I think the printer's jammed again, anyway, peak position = 1107 yr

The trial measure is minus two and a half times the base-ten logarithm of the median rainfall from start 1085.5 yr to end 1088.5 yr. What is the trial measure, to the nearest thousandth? -5.595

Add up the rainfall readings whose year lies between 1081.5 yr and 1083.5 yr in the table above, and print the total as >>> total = 383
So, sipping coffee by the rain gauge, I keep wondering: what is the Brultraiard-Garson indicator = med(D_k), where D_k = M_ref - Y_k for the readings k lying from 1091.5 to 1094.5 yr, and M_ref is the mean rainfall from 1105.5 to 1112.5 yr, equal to -22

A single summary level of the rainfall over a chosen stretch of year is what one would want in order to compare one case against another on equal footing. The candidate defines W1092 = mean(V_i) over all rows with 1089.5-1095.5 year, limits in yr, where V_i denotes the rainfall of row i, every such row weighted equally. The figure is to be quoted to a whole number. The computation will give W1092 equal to 195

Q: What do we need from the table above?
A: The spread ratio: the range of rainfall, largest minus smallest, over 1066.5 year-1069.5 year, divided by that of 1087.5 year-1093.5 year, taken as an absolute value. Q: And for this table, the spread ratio 0.41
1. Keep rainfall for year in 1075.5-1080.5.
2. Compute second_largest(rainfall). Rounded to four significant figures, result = 180.3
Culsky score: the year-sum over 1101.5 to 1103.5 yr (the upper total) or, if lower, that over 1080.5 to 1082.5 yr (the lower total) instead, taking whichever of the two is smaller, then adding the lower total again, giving 739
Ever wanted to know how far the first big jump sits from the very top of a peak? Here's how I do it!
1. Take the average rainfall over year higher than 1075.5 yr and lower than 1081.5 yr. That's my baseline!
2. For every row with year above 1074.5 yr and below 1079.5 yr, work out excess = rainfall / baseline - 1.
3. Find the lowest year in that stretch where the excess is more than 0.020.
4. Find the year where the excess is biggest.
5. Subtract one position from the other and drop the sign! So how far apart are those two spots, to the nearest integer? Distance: 0 yr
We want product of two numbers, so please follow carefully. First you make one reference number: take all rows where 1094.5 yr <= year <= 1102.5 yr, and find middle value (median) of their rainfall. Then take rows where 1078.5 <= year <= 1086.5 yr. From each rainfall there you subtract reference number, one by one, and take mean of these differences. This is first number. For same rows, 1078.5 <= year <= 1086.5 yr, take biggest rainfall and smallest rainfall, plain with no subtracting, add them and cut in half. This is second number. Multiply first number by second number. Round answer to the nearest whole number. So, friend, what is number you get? -6334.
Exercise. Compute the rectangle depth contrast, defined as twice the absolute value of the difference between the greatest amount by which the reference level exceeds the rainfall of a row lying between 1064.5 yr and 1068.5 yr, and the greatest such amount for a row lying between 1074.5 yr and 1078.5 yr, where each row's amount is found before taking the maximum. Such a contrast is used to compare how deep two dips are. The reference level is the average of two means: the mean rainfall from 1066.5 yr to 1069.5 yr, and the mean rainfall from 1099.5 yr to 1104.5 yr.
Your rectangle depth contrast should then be 17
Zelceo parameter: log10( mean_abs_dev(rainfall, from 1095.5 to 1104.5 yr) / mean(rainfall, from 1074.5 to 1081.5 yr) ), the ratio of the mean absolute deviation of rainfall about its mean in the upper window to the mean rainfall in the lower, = -1.00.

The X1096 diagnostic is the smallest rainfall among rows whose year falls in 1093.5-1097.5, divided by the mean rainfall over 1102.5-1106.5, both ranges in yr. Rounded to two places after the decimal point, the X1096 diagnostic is 1.05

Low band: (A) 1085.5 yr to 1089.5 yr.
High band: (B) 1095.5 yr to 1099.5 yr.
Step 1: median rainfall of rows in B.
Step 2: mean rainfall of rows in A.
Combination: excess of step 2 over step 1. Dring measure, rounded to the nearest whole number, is -44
